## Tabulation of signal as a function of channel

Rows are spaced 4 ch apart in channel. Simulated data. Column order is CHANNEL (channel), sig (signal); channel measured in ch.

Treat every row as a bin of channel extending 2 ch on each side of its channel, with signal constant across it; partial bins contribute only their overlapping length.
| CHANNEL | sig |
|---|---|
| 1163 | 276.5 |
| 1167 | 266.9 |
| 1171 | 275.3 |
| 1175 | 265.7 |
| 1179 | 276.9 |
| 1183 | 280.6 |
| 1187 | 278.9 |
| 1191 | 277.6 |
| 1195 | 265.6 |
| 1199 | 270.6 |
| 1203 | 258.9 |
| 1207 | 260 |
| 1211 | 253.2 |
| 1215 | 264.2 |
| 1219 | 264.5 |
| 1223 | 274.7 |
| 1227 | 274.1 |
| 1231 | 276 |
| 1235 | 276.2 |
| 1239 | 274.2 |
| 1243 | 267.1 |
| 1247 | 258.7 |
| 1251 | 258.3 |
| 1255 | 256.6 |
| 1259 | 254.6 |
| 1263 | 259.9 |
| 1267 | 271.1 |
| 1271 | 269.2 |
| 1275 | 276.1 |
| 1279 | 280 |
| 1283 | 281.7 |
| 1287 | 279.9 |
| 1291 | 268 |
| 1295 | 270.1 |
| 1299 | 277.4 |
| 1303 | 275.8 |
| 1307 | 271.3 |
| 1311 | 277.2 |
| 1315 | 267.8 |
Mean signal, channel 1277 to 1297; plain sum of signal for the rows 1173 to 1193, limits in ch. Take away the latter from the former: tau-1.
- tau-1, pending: -1104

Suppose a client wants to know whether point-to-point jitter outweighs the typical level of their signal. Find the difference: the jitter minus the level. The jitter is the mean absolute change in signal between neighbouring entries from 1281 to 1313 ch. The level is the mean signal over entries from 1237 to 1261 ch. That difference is -257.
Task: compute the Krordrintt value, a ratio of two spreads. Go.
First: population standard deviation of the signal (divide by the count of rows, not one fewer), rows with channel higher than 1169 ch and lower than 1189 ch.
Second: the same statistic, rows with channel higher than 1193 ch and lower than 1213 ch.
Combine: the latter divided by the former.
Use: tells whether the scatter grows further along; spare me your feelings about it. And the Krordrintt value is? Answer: 1.1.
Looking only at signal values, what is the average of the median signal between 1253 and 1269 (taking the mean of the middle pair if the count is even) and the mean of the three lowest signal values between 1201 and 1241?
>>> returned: 258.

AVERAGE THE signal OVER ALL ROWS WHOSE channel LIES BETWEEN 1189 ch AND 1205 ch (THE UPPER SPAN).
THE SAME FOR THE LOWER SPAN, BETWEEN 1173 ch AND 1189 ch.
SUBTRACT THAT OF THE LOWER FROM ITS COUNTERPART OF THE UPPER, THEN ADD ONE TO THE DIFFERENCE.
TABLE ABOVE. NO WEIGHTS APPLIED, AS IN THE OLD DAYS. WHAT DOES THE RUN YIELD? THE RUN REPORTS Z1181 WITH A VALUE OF -6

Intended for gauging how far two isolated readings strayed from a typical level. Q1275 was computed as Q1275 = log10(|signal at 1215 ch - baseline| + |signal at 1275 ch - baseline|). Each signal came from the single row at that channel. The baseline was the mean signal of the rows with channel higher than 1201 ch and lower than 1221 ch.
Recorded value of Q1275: 1.30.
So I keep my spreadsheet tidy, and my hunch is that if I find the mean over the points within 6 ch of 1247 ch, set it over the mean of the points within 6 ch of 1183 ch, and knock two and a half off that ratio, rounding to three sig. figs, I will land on -1.56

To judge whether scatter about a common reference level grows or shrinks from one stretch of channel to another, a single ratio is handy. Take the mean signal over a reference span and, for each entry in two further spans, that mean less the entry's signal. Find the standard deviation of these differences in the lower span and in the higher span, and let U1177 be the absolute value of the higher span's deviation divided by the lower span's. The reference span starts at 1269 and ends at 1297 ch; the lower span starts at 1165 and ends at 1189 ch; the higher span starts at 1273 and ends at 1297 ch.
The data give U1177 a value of 0.91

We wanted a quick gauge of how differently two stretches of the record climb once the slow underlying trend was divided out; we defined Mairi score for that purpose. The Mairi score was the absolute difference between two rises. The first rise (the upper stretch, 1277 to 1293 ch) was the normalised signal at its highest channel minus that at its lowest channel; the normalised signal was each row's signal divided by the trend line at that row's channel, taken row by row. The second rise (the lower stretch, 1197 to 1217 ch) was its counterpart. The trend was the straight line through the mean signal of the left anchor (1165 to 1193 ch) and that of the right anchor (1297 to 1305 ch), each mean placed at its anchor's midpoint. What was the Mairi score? 0.02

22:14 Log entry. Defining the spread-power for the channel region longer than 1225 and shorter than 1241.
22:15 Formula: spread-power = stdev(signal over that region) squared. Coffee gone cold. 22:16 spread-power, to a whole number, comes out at 1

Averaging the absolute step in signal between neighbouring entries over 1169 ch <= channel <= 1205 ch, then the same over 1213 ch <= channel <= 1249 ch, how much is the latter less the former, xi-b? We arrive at -3.2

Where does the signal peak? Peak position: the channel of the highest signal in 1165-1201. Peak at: 1183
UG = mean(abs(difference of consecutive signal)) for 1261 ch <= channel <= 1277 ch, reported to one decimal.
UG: 6.7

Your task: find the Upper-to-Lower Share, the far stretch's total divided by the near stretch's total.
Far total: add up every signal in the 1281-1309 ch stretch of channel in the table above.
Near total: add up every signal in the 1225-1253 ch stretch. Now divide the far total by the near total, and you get 1.02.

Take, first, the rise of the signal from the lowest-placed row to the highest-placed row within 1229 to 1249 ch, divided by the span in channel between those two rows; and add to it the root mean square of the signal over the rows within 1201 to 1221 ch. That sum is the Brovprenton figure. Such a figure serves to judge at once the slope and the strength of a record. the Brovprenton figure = 259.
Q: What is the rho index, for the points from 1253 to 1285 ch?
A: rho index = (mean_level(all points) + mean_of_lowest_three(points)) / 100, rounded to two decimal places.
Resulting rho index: 5.26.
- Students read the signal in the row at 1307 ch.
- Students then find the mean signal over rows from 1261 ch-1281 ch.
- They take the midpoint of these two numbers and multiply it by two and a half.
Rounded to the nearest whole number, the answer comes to 678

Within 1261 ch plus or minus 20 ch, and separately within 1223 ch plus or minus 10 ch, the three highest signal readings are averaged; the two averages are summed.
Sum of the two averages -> 551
